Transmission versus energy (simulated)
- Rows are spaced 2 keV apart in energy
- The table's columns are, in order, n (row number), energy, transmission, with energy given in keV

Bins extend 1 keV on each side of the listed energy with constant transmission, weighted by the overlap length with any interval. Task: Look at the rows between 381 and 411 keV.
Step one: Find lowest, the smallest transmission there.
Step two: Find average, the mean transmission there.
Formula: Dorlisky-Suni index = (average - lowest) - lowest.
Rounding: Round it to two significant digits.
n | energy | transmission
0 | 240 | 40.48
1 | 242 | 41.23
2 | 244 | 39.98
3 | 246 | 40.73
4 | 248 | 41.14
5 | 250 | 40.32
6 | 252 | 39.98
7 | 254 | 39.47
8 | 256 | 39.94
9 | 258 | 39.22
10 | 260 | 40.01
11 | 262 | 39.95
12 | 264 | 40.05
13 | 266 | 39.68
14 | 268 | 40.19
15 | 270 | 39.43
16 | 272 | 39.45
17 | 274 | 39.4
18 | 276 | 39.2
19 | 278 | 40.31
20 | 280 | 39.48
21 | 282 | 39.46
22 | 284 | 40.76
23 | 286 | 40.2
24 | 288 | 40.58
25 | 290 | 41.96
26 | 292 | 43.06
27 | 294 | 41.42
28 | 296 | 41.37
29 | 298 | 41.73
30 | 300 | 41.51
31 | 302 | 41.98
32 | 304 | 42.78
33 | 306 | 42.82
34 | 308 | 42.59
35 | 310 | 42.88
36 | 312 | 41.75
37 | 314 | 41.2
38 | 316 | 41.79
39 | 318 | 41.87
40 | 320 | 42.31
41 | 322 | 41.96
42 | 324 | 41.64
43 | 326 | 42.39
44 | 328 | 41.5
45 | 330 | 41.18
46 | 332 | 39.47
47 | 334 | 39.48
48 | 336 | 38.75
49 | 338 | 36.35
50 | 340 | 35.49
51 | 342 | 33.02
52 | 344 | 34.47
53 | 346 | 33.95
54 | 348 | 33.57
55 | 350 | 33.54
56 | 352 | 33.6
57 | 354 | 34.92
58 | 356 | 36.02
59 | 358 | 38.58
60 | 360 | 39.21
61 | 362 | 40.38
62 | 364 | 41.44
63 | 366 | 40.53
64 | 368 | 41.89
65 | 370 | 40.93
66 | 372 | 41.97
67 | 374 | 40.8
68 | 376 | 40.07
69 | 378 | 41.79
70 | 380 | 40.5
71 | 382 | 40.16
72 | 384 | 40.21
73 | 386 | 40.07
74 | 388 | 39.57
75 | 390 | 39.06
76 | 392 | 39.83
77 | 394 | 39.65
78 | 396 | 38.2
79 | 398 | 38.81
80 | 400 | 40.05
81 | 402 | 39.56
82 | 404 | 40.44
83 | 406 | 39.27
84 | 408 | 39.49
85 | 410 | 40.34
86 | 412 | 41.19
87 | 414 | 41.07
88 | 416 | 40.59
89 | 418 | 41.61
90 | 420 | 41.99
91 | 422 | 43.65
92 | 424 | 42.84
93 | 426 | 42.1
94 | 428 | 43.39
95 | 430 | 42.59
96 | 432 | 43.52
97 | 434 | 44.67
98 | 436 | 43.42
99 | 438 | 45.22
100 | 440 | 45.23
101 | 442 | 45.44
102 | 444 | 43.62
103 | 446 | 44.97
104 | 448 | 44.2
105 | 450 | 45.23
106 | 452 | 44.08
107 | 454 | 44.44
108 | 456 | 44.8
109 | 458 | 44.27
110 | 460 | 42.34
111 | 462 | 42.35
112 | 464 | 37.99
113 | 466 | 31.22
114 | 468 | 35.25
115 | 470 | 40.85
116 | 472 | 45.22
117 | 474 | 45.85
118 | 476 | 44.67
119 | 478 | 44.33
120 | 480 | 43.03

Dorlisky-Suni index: -37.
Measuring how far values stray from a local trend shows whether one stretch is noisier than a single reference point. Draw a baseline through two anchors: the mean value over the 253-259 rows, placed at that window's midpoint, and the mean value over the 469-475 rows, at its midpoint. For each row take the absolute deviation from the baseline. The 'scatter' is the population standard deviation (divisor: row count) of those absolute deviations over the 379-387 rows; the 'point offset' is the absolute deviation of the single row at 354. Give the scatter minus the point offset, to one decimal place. -6.4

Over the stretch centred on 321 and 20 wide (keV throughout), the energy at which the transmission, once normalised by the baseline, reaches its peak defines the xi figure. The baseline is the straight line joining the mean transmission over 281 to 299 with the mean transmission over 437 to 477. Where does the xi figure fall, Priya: 326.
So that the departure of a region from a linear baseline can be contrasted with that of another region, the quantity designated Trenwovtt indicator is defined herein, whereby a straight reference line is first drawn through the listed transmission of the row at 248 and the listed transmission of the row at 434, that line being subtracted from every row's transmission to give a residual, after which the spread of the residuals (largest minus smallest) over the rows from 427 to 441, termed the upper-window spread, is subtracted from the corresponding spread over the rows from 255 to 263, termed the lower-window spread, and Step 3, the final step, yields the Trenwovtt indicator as -1.7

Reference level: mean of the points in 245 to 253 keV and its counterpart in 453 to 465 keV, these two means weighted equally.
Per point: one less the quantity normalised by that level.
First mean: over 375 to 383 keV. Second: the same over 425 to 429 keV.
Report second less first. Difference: -0.05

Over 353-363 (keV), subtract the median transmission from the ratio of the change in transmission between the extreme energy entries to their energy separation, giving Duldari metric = -37.9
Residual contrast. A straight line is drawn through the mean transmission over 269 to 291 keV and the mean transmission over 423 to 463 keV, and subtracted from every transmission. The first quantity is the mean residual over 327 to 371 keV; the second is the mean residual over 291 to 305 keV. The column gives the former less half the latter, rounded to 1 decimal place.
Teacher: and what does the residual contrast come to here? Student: -4.8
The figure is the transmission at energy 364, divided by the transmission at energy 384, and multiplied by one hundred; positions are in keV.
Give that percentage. 103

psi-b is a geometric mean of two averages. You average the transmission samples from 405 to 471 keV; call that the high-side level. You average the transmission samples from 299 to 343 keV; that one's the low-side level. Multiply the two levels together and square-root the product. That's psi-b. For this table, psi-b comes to 41.4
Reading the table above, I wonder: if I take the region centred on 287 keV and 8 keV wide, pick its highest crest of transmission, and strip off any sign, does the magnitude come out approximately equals 42.0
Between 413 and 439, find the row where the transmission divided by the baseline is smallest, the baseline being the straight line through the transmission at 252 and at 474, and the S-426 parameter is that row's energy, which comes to 416 keV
